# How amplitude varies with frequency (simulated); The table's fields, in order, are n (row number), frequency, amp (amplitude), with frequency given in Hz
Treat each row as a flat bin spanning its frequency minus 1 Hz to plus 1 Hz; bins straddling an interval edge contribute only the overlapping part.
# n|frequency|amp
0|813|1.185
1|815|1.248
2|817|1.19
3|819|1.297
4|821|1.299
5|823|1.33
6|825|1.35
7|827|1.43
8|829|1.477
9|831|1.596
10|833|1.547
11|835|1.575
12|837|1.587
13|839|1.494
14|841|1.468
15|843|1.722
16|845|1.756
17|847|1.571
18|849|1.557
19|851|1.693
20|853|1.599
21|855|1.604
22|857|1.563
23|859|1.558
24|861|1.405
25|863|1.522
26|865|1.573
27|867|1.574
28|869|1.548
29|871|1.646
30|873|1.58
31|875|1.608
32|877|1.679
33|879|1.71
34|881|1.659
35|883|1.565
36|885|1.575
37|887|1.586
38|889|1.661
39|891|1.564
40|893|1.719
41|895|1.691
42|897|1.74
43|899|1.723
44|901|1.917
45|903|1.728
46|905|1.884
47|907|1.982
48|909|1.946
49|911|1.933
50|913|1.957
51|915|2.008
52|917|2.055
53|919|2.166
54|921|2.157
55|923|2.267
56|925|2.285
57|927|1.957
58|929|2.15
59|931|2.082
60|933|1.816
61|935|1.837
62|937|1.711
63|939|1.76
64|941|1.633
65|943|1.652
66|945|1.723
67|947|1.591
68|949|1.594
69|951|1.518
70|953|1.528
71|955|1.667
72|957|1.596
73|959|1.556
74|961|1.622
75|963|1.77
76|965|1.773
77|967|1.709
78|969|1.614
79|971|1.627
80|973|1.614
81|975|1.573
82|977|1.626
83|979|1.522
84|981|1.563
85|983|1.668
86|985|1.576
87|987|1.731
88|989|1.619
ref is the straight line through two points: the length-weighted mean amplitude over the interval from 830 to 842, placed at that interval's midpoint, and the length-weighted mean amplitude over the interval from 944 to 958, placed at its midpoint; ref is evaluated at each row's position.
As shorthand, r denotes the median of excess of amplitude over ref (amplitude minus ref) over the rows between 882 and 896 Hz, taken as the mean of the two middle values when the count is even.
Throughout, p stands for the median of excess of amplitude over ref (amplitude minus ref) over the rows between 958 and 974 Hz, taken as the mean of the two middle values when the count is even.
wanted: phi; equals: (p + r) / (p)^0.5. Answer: 0.25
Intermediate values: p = 0.015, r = 0.02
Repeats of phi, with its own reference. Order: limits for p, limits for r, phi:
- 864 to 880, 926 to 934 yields 2.63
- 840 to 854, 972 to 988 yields 0.12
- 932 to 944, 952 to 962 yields 0.35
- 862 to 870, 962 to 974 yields 2.92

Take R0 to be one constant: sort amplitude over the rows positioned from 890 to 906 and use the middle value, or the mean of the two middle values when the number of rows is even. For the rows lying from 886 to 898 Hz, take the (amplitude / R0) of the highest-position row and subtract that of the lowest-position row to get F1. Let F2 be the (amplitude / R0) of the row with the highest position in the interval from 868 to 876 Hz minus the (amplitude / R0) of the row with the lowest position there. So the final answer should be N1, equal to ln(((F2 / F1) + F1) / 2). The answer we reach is -1.4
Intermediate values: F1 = 0.09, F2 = 0.03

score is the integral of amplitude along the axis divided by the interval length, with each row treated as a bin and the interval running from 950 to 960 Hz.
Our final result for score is 1.57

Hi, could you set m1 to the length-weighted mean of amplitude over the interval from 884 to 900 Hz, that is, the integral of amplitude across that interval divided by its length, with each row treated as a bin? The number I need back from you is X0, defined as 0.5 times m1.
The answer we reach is 0.829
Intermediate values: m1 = 1.657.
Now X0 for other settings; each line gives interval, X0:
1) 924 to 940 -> 0.975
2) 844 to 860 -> 0.806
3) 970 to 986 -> 0.798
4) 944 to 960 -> 0.798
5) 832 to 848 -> 0.795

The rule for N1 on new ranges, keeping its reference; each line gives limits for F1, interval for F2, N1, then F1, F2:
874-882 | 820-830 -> 0.6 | 0.03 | 0.10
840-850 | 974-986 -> -3.2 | 0.05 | 0.00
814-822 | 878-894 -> -2.3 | 0.03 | 0.01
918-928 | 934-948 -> -0.6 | -0.12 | -0.14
